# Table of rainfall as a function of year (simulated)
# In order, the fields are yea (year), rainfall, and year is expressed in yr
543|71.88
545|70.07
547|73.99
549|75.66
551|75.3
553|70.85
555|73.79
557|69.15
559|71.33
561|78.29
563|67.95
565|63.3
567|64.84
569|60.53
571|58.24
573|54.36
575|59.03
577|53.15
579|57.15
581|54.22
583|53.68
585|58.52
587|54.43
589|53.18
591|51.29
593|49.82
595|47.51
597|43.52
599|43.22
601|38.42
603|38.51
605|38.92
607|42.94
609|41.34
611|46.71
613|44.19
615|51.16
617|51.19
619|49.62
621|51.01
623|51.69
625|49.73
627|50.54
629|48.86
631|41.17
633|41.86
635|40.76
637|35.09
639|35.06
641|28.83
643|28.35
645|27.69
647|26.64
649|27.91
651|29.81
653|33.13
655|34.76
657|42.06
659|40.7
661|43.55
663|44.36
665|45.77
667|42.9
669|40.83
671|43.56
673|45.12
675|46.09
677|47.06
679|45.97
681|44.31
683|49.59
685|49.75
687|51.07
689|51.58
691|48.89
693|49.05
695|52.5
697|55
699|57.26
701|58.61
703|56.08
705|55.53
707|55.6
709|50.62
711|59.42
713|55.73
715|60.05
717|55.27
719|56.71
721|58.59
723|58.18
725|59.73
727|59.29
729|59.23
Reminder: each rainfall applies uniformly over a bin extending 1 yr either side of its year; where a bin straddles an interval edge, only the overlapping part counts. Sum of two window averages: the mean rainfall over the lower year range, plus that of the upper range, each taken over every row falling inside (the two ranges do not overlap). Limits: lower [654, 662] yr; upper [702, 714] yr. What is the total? 96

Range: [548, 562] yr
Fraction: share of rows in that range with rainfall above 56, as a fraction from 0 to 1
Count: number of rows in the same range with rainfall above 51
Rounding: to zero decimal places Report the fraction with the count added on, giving 8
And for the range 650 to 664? 0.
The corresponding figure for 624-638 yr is 0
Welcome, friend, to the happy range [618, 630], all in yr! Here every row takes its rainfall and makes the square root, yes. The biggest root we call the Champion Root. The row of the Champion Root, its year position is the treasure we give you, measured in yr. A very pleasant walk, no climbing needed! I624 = 623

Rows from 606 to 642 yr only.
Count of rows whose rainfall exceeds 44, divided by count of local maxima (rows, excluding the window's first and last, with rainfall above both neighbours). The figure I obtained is 2.0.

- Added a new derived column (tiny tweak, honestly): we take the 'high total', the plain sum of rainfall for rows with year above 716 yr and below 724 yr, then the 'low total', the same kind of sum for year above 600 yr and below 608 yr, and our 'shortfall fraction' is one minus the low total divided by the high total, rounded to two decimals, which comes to 0.31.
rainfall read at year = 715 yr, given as 60.05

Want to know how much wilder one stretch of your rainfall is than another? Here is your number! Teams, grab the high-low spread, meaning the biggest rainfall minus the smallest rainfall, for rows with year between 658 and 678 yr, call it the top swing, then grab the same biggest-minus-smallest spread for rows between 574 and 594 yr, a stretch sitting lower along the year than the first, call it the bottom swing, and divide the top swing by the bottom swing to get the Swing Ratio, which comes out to 0.69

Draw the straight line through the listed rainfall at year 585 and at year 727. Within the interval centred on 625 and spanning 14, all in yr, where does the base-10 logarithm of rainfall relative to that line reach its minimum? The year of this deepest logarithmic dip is 631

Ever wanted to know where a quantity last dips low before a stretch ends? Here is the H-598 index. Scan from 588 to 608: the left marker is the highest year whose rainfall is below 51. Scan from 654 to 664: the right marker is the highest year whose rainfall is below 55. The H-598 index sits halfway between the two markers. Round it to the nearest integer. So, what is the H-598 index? 635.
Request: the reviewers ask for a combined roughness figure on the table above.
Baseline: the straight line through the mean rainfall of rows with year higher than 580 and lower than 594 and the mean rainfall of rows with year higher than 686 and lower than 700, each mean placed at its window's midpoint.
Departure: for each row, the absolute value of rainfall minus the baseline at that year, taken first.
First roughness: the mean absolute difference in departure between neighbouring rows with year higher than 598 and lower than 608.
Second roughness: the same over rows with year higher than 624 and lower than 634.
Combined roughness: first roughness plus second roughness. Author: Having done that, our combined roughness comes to 5.1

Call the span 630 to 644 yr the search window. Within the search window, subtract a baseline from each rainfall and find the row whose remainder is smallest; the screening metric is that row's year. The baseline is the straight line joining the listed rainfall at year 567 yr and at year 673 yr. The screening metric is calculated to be 643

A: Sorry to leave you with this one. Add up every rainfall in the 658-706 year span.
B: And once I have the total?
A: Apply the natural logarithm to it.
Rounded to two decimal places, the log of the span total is 7.06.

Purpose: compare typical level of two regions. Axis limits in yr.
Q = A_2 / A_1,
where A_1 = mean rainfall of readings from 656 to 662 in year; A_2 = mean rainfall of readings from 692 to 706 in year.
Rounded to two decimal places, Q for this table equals 1.30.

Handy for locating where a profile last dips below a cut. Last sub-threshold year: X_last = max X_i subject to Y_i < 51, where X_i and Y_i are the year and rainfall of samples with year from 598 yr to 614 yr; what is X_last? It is 613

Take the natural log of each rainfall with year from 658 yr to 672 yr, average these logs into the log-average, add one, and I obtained 4.76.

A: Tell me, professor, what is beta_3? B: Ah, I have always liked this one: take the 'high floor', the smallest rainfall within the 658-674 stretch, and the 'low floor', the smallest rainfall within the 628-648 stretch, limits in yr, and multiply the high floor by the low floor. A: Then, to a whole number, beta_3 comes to 1084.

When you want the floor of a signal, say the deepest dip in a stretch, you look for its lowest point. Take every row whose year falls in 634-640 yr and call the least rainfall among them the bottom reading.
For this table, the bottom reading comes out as 35.06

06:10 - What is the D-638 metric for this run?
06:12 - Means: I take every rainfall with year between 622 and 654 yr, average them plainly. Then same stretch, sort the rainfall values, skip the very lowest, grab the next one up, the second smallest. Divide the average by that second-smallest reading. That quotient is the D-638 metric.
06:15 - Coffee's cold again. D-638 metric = 1.35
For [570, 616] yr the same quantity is 1.28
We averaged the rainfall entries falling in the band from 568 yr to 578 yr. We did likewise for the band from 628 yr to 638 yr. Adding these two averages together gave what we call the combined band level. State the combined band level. 99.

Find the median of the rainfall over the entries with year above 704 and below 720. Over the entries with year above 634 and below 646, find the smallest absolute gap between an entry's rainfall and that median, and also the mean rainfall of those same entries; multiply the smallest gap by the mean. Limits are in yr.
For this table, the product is 486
